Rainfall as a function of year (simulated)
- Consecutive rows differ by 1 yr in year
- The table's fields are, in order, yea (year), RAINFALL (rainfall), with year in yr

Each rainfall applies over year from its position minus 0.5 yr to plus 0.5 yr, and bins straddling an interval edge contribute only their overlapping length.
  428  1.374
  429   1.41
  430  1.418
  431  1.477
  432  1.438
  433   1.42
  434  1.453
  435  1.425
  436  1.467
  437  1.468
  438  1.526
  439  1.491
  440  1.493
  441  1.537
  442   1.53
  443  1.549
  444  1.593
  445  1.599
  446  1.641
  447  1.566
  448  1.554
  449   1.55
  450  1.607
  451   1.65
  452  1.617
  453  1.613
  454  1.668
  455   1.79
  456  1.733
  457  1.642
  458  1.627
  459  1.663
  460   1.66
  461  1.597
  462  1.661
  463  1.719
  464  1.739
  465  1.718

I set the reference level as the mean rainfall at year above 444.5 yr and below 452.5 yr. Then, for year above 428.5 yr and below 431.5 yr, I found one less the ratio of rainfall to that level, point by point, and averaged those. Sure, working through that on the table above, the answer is 0.10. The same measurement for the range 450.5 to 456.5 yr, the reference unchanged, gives -0.05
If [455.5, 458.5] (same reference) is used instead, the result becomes -0.04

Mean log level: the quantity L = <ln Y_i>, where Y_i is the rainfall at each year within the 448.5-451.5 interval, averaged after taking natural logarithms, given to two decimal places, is 0.47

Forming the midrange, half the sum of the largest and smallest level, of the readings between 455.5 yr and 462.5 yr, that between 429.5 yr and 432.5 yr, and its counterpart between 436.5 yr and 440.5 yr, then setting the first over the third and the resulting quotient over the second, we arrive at 0.77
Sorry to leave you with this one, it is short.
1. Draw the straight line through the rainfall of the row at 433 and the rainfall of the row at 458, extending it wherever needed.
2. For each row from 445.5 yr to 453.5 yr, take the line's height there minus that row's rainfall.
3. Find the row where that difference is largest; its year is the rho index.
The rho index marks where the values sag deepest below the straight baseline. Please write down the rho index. 449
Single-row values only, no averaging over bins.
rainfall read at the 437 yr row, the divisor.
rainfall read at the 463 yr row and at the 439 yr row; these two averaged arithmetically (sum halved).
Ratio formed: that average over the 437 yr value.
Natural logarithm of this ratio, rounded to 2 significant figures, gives 0.089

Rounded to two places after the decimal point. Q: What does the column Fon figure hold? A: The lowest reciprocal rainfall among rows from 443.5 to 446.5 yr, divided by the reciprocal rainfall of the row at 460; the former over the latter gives 1.01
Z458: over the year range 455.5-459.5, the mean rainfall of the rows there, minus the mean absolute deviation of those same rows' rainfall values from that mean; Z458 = 1.63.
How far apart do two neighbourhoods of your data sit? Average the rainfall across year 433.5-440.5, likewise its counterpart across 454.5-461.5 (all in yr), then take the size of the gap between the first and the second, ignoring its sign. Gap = 0.20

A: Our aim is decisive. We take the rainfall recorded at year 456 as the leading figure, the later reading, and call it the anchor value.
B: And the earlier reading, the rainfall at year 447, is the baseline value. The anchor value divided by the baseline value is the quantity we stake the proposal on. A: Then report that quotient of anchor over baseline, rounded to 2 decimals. 1.11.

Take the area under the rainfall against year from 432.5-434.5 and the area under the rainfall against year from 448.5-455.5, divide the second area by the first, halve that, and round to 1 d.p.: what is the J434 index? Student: 2.0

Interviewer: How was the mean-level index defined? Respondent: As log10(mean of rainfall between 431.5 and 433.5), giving 0.16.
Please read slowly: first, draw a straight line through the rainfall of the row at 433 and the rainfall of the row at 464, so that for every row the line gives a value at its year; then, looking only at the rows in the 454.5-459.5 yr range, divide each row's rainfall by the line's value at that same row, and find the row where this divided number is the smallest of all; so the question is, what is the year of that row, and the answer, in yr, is 458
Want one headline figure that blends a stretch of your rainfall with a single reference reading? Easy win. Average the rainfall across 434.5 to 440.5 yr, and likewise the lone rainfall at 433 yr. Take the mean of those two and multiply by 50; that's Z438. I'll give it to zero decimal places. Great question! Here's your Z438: 72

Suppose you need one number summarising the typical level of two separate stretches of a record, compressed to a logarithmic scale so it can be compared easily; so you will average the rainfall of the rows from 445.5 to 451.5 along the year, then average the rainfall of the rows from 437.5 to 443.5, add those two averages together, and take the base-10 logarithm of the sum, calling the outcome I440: 0.494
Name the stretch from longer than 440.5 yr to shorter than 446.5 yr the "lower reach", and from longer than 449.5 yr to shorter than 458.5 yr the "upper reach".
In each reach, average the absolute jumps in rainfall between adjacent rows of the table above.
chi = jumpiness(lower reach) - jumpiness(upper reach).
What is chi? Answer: -0.029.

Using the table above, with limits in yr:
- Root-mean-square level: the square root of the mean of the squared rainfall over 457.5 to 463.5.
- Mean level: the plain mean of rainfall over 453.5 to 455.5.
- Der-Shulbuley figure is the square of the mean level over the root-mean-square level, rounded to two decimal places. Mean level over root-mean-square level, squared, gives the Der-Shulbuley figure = 1.09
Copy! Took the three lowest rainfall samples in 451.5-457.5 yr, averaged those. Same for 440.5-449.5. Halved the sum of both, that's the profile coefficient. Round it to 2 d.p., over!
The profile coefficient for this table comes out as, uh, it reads 1.58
